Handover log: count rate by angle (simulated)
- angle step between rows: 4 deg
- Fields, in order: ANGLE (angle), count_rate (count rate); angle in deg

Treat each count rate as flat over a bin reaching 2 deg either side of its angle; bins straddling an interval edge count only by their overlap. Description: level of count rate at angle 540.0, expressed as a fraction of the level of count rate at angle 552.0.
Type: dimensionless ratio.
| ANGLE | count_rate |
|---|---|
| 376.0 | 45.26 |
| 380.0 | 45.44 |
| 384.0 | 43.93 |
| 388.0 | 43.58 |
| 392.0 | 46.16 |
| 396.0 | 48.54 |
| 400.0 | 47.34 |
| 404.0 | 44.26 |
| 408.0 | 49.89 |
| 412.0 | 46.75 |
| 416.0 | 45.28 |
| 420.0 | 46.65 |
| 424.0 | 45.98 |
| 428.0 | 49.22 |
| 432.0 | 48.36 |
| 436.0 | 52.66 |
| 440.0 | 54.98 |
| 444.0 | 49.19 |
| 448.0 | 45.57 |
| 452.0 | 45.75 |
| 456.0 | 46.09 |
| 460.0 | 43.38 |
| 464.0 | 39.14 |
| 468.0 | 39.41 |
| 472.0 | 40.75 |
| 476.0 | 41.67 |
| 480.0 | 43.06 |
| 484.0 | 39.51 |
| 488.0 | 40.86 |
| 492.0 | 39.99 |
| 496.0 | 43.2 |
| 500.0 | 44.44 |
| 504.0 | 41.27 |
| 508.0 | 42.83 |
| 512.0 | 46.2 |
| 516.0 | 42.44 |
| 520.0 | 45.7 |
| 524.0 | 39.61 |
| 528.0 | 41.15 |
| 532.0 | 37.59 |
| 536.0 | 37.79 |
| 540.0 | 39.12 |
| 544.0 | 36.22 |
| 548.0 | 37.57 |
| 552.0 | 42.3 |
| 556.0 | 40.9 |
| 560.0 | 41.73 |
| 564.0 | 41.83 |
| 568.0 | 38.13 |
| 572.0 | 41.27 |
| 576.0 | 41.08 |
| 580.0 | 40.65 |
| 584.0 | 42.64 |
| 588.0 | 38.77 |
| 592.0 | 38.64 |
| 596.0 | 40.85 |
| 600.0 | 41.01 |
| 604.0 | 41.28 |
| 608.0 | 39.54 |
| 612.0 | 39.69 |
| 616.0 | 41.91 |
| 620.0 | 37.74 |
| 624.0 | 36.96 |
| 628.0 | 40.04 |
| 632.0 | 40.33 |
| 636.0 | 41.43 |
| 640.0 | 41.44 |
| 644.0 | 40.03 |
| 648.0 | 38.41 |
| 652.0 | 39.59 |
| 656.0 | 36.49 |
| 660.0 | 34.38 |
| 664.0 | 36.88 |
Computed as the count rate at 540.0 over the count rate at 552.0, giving 0.92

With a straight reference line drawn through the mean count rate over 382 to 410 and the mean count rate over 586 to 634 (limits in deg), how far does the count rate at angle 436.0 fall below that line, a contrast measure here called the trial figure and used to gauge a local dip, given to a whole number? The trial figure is -8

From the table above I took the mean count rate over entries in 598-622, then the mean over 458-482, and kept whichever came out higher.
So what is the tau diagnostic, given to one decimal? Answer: 41.2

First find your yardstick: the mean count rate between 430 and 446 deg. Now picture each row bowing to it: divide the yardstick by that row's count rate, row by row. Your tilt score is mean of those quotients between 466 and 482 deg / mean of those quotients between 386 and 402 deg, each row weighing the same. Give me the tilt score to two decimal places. 1.13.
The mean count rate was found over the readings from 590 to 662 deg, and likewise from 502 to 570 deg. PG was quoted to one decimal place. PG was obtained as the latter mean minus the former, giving 1.3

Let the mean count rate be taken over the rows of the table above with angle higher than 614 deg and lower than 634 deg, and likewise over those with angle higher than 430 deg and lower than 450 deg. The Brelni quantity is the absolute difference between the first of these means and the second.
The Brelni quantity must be 10.8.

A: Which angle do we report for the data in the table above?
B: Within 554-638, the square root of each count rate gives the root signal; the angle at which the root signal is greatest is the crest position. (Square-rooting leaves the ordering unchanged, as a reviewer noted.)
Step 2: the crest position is 584.0 deg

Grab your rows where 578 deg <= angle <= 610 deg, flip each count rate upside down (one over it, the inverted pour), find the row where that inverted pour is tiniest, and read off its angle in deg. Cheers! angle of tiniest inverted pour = 584.0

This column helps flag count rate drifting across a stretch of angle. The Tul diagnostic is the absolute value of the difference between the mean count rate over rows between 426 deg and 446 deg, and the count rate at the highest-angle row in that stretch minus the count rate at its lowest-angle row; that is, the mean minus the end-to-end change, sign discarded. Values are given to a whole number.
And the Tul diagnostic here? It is 51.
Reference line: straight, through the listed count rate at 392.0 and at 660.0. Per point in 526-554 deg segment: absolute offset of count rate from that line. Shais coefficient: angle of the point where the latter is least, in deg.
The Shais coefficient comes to 540.0 deg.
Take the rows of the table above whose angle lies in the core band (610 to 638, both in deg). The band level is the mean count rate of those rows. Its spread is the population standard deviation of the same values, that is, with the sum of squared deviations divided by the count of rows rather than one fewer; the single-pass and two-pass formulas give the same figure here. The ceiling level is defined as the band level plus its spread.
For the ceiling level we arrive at 41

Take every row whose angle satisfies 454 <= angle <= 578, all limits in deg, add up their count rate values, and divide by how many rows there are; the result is 41.2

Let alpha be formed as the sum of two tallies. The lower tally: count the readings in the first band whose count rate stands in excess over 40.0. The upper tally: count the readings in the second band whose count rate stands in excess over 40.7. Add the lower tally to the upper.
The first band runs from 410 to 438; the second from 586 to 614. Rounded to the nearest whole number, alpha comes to 10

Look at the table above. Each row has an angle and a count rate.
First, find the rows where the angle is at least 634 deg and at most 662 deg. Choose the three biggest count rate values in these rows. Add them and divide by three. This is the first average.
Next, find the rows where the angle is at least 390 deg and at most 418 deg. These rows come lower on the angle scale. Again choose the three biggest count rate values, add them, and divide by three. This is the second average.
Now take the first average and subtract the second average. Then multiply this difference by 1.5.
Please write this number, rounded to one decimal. -11.4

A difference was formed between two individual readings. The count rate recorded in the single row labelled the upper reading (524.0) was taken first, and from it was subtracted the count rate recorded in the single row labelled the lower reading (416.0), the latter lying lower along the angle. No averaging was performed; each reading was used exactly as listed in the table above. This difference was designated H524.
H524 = -5.7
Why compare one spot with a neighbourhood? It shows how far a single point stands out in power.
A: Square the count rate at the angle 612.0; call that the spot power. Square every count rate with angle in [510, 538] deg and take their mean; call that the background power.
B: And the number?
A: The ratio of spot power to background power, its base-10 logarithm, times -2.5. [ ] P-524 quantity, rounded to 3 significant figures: 0.103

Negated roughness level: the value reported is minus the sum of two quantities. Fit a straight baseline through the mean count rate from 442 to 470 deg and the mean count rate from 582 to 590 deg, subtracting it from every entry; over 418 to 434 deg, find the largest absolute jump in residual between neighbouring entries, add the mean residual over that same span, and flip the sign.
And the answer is -6.0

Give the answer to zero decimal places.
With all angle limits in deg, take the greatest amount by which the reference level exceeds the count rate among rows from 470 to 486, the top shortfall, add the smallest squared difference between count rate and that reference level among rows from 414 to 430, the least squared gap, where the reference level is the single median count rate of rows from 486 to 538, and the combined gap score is 18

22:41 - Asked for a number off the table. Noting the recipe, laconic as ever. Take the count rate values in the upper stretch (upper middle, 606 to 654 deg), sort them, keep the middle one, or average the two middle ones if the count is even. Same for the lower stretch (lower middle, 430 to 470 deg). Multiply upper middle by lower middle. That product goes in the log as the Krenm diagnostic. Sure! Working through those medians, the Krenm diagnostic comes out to 1830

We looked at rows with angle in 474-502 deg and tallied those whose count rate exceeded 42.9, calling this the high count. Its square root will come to 1.7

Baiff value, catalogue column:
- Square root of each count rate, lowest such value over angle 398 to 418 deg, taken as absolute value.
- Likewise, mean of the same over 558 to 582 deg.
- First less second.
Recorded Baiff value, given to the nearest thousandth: 0.268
